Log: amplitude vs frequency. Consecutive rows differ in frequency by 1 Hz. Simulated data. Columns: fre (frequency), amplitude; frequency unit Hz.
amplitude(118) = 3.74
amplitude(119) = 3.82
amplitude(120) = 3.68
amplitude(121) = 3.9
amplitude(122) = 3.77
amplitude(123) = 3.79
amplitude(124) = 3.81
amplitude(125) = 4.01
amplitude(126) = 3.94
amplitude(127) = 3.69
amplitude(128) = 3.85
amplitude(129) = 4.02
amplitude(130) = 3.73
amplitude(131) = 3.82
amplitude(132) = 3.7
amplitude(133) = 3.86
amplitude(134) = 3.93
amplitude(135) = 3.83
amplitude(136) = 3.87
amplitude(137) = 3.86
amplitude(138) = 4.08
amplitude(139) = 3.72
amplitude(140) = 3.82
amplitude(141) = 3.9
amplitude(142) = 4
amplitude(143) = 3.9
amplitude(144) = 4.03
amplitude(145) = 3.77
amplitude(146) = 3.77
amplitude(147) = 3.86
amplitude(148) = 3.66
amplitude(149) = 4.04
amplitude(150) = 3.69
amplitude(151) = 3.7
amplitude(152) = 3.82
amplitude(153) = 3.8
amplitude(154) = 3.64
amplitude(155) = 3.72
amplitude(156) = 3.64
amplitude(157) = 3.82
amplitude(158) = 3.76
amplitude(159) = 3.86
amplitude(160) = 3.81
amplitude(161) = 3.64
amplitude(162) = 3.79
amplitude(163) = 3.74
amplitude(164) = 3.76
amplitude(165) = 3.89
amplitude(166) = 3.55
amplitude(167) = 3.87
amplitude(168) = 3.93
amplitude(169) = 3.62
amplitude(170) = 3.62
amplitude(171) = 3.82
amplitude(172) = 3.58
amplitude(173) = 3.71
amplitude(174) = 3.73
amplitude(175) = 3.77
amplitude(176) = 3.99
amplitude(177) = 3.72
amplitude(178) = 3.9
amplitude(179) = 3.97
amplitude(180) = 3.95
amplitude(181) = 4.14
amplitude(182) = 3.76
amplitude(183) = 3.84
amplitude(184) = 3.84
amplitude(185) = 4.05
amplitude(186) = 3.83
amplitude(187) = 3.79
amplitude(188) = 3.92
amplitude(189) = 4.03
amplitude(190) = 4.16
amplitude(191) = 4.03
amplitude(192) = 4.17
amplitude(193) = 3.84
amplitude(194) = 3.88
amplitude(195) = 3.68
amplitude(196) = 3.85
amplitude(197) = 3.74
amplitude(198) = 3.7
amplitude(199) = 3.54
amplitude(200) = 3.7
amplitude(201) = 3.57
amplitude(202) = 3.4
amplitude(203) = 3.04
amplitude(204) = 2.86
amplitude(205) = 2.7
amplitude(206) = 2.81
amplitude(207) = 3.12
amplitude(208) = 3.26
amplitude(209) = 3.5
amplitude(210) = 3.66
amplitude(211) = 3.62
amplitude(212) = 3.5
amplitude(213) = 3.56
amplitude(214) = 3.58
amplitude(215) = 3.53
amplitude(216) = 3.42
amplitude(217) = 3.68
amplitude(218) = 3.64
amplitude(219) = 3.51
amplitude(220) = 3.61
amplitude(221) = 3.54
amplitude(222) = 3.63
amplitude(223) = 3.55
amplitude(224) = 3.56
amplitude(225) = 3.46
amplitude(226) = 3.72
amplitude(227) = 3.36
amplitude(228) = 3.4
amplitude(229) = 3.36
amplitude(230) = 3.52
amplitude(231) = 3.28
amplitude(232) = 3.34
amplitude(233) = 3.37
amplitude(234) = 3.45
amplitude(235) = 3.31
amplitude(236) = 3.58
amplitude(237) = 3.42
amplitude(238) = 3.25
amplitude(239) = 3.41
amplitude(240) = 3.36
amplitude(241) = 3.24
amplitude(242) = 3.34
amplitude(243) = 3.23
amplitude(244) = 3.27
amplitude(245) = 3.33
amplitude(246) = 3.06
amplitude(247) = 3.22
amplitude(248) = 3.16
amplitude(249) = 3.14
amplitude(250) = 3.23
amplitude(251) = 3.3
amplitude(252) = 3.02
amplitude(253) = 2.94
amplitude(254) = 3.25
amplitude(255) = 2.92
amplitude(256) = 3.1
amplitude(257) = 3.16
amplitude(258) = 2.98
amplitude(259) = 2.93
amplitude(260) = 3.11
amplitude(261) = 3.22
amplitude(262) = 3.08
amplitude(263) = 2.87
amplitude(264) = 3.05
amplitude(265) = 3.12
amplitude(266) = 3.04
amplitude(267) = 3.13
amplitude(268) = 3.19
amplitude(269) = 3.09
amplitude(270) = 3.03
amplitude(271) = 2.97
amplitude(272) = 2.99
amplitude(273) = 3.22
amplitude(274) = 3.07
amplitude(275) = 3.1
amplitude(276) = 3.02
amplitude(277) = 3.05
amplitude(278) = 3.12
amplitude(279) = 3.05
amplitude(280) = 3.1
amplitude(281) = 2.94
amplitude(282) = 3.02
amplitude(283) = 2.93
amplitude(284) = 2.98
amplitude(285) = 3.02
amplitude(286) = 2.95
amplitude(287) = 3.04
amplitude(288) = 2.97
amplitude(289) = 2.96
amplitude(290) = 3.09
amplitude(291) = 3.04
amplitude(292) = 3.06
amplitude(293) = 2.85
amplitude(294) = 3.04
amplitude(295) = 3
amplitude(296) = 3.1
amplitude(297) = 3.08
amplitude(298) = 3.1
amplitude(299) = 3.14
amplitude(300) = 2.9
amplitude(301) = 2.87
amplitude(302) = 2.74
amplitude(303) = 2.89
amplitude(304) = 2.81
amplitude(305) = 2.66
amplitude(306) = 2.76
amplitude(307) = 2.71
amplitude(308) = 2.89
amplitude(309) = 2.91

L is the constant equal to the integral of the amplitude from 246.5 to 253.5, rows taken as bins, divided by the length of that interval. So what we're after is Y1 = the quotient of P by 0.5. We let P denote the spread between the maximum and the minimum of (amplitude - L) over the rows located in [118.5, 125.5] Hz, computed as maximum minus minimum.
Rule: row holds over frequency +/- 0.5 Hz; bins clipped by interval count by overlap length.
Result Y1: 0.66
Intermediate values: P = 0.33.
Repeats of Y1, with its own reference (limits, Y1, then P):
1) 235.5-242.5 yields 0.68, 0.34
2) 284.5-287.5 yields 0.18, 0.09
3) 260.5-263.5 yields 0.70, 0.35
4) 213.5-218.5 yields 0.52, 0.26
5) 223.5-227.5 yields 0.72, 0.36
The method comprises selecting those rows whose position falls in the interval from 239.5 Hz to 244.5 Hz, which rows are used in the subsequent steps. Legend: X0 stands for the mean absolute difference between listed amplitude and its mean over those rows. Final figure 0.05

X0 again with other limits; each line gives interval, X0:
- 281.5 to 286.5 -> 0.03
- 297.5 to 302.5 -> 0.14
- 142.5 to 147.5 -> 0.08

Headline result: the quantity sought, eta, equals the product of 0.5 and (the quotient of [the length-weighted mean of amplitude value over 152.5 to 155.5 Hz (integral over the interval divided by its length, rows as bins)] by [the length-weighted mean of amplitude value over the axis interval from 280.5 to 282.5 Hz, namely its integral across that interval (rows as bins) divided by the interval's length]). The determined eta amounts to 0.62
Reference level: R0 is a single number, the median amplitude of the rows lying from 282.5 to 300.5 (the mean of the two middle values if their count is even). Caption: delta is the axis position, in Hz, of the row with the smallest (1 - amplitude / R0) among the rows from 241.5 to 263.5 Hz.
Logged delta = 242 Hz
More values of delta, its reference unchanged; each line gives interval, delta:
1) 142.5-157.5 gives 149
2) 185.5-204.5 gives 192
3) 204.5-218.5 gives 217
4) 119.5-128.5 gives 125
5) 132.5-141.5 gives 138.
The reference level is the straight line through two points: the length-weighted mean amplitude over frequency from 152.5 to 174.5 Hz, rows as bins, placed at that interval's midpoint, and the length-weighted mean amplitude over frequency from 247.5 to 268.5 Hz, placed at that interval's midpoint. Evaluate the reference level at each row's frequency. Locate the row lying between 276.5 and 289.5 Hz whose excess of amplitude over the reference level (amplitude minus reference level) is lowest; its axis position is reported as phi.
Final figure 281 Hz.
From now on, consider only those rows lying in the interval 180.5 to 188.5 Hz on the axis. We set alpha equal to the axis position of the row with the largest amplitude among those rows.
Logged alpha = 181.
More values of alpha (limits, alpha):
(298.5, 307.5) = 299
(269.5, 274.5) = 273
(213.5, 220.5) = 217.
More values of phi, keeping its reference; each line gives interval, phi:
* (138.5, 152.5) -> 139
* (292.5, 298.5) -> 293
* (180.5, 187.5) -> 182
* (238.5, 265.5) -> 255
